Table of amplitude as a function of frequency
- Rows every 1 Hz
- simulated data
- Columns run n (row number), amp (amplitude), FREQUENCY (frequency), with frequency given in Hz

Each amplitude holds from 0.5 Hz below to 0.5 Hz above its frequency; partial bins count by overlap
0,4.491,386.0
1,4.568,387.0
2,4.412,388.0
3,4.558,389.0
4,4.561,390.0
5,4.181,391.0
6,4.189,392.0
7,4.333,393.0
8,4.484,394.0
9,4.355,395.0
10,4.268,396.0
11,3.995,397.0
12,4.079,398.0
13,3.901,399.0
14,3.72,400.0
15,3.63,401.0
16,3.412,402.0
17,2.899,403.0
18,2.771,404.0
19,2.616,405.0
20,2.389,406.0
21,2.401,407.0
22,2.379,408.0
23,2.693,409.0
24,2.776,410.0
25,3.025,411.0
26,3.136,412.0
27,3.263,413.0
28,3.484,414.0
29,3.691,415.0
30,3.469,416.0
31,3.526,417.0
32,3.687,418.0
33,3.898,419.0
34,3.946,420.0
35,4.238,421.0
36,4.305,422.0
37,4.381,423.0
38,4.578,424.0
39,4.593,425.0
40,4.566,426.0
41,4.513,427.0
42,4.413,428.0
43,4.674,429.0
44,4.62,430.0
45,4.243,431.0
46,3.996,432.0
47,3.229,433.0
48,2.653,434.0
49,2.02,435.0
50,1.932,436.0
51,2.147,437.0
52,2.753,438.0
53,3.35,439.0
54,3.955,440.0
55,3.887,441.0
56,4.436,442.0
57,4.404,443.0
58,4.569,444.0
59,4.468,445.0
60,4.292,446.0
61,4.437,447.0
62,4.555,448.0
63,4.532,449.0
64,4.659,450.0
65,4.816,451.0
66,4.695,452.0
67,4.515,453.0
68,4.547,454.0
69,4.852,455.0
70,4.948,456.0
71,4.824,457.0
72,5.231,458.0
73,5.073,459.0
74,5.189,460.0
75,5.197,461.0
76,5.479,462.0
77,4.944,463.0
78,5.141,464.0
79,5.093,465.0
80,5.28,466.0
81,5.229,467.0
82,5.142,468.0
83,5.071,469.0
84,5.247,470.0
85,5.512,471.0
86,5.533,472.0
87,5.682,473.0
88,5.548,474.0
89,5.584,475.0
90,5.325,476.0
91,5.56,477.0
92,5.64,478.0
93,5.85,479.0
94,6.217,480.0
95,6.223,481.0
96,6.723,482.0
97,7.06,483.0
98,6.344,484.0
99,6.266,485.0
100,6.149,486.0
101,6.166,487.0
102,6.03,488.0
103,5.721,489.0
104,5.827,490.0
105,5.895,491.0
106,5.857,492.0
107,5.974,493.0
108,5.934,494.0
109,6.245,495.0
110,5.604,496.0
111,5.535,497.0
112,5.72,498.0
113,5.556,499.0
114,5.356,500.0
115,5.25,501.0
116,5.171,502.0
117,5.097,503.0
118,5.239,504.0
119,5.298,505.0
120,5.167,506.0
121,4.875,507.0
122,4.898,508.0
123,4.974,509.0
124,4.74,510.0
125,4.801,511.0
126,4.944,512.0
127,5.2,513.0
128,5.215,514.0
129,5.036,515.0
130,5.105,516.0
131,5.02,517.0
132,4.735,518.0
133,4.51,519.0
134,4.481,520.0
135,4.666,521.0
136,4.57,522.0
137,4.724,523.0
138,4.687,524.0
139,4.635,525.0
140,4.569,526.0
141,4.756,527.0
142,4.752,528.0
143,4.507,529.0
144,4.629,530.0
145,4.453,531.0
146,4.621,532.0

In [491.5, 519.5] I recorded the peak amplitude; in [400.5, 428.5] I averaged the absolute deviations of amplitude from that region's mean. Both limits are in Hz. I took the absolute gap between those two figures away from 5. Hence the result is -0.63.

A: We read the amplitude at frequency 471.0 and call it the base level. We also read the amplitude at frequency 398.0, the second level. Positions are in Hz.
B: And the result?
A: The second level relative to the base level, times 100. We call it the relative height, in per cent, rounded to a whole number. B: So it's 74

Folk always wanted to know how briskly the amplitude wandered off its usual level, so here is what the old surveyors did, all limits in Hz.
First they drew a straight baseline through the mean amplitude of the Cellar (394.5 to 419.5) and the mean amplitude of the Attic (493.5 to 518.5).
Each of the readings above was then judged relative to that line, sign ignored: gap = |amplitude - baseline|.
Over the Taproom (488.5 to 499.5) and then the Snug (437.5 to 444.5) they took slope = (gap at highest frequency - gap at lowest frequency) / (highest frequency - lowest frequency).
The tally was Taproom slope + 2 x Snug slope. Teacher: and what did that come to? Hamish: -0.25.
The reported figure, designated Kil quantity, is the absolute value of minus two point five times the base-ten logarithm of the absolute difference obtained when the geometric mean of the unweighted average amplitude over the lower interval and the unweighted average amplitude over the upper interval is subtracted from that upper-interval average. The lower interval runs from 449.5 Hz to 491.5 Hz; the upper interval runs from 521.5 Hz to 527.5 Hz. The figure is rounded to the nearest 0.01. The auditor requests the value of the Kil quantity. 1.01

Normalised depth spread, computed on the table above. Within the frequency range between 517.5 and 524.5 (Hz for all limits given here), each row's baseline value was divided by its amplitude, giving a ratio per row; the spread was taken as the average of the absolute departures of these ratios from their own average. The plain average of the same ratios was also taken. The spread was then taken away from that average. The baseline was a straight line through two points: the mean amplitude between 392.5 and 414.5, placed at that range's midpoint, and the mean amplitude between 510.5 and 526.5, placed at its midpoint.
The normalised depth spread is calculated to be 1.03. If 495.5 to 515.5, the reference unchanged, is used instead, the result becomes 0.85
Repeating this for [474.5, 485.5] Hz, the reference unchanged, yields 0.67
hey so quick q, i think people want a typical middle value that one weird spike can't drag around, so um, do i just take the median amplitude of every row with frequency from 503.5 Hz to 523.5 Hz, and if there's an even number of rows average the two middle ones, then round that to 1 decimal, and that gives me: 4.9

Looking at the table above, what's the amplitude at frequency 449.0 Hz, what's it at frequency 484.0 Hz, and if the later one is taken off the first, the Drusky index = -1.8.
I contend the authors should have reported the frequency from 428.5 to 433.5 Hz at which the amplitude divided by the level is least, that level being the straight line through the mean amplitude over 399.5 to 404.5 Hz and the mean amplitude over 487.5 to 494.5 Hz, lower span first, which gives 433.0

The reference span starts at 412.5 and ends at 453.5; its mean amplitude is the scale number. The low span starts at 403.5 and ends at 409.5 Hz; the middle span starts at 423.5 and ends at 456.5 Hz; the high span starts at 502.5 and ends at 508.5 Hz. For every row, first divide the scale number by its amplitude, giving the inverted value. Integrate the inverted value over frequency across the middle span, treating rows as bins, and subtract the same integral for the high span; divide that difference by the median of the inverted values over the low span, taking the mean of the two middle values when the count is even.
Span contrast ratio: 19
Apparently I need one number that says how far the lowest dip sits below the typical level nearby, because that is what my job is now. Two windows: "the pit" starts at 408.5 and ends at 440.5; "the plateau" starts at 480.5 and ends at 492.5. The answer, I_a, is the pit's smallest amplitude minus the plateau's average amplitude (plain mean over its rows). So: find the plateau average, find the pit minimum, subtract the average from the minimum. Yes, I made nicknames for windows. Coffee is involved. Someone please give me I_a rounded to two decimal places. -4.26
